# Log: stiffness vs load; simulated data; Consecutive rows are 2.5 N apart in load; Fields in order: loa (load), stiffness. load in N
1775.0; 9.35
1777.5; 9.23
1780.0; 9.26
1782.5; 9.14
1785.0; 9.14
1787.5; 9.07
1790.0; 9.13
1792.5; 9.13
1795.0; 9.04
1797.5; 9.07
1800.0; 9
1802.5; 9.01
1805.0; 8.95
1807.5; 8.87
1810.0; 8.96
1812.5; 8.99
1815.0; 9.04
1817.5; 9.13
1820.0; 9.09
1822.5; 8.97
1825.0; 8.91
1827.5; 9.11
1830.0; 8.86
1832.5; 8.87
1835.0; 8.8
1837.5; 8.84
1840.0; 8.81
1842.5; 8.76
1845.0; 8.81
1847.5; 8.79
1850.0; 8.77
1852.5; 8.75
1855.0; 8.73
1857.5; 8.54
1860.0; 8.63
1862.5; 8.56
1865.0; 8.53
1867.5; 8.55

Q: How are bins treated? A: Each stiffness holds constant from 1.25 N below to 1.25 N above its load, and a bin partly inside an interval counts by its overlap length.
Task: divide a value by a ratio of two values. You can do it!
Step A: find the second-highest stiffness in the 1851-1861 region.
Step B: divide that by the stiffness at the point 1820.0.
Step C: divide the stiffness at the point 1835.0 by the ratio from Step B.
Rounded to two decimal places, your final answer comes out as 9.16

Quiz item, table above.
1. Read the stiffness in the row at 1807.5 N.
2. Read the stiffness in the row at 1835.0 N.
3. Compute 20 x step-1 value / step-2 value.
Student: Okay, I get 20.2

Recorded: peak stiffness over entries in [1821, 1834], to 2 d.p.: 9.11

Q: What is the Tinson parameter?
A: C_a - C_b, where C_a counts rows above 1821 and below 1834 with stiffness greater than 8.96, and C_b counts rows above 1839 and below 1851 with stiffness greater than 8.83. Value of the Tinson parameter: 2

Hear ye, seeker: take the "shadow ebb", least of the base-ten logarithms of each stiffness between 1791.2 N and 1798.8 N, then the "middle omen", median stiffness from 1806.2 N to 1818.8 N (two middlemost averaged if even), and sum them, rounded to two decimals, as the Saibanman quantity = 9.95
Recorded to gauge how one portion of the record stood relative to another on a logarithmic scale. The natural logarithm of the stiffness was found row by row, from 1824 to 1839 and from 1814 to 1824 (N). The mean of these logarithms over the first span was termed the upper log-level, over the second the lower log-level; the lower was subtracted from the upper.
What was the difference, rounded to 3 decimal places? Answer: -0.018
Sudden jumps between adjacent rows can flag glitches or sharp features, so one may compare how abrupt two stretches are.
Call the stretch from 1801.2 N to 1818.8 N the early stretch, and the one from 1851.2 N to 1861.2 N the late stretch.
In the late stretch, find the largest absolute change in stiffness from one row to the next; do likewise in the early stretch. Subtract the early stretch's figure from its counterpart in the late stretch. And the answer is 0.100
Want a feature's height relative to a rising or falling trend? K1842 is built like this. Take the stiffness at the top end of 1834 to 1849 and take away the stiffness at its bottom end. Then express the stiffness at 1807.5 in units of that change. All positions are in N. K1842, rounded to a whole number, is -887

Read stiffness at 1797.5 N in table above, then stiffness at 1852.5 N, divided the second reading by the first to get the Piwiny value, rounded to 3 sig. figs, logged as 0.965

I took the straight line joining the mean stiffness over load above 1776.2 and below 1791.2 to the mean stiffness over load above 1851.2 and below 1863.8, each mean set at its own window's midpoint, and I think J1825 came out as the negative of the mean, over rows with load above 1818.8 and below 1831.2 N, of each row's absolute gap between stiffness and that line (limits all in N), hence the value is -0.12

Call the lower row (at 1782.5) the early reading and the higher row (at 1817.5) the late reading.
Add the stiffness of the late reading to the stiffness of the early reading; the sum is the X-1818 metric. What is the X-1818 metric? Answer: 18.3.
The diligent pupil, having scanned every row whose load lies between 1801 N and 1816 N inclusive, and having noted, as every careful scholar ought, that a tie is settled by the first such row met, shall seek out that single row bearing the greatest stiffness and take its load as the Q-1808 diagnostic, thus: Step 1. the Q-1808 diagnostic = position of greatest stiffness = 1815.0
